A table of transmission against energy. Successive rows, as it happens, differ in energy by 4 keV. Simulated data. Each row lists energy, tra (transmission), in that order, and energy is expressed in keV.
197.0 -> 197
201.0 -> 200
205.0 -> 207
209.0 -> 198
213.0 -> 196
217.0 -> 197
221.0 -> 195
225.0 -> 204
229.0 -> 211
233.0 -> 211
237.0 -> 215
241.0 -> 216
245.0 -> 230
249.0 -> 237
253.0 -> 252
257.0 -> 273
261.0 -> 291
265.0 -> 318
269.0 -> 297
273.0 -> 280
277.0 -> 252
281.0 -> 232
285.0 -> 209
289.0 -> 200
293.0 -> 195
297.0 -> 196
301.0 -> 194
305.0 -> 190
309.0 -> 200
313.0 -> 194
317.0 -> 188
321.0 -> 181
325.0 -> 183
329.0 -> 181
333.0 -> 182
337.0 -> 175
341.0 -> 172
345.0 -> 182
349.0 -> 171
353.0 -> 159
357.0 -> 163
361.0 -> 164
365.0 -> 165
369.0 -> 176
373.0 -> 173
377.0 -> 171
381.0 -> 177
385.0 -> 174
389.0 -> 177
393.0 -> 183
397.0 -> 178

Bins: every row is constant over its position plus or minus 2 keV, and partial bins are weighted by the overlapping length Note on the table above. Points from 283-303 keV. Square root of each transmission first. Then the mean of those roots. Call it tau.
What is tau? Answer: 14.1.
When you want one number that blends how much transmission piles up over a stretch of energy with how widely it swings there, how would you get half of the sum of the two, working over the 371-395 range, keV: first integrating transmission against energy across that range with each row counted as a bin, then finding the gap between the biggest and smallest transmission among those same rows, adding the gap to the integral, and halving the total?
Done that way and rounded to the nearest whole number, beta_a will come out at 2116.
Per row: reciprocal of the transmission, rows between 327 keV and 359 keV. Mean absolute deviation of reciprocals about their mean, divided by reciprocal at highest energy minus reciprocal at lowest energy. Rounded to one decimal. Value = 0.4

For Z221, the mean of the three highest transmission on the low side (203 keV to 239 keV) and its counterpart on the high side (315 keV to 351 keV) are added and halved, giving 198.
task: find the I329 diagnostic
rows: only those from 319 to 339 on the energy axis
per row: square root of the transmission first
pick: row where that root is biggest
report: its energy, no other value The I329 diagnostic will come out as 325.0 keV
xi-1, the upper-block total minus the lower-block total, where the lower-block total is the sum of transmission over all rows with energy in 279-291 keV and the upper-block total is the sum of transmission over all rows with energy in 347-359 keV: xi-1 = -148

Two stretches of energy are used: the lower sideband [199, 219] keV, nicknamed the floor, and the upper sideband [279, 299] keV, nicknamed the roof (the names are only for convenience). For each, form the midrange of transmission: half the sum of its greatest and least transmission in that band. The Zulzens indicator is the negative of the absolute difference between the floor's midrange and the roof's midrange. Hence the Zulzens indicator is -12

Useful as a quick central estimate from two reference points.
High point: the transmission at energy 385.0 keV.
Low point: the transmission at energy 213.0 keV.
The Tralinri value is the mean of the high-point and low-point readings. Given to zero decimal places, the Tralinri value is 185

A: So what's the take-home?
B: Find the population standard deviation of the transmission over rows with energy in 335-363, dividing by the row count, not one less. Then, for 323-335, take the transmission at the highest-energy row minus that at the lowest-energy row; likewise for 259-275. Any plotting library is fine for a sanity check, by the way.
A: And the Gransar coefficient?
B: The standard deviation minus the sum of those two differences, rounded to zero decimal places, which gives 19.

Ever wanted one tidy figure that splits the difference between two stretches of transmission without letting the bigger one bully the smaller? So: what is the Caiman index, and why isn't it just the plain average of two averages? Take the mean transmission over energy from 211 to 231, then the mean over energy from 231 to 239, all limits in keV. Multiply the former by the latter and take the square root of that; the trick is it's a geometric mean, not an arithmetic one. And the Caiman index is 207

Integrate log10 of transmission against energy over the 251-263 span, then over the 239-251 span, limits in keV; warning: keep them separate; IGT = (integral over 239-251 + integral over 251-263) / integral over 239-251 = 2.03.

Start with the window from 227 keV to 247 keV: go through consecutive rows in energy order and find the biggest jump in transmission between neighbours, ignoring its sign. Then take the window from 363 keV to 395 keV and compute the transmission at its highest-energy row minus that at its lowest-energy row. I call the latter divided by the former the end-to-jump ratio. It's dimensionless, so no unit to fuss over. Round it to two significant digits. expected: 1.3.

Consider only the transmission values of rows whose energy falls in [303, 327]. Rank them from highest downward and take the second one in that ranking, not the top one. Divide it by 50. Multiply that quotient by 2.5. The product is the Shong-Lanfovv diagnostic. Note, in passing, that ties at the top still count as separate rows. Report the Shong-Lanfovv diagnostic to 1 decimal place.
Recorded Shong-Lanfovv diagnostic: 9.7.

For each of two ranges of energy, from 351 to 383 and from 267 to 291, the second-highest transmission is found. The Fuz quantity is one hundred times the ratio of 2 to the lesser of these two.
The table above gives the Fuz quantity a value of 1.14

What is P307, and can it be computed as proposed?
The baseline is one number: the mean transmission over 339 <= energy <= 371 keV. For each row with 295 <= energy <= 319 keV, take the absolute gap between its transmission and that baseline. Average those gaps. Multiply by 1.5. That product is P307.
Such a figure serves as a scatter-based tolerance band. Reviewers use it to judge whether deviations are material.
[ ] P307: 37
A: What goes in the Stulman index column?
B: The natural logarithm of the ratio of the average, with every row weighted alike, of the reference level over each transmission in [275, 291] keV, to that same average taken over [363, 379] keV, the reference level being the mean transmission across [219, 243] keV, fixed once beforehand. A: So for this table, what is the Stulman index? -0.26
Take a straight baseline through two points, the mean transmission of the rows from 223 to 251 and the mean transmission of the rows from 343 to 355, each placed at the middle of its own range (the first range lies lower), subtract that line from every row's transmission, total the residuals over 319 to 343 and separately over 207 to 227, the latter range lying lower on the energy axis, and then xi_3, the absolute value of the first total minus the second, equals 145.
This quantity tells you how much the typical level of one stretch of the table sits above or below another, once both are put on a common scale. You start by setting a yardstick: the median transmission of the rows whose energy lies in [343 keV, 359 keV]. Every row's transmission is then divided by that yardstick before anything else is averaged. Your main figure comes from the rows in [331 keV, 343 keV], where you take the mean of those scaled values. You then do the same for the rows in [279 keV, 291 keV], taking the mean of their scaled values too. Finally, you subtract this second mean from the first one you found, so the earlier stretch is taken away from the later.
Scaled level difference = -0.22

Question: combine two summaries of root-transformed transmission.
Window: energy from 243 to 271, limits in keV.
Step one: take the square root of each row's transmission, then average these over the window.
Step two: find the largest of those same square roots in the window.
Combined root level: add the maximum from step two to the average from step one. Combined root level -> 34.3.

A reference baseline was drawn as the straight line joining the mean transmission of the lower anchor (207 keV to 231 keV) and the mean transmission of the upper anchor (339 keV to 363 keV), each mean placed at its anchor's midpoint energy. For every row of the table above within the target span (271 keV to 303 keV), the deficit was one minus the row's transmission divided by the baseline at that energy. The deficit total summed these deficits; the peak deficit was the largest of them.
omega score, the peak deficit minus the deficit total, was 1.5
